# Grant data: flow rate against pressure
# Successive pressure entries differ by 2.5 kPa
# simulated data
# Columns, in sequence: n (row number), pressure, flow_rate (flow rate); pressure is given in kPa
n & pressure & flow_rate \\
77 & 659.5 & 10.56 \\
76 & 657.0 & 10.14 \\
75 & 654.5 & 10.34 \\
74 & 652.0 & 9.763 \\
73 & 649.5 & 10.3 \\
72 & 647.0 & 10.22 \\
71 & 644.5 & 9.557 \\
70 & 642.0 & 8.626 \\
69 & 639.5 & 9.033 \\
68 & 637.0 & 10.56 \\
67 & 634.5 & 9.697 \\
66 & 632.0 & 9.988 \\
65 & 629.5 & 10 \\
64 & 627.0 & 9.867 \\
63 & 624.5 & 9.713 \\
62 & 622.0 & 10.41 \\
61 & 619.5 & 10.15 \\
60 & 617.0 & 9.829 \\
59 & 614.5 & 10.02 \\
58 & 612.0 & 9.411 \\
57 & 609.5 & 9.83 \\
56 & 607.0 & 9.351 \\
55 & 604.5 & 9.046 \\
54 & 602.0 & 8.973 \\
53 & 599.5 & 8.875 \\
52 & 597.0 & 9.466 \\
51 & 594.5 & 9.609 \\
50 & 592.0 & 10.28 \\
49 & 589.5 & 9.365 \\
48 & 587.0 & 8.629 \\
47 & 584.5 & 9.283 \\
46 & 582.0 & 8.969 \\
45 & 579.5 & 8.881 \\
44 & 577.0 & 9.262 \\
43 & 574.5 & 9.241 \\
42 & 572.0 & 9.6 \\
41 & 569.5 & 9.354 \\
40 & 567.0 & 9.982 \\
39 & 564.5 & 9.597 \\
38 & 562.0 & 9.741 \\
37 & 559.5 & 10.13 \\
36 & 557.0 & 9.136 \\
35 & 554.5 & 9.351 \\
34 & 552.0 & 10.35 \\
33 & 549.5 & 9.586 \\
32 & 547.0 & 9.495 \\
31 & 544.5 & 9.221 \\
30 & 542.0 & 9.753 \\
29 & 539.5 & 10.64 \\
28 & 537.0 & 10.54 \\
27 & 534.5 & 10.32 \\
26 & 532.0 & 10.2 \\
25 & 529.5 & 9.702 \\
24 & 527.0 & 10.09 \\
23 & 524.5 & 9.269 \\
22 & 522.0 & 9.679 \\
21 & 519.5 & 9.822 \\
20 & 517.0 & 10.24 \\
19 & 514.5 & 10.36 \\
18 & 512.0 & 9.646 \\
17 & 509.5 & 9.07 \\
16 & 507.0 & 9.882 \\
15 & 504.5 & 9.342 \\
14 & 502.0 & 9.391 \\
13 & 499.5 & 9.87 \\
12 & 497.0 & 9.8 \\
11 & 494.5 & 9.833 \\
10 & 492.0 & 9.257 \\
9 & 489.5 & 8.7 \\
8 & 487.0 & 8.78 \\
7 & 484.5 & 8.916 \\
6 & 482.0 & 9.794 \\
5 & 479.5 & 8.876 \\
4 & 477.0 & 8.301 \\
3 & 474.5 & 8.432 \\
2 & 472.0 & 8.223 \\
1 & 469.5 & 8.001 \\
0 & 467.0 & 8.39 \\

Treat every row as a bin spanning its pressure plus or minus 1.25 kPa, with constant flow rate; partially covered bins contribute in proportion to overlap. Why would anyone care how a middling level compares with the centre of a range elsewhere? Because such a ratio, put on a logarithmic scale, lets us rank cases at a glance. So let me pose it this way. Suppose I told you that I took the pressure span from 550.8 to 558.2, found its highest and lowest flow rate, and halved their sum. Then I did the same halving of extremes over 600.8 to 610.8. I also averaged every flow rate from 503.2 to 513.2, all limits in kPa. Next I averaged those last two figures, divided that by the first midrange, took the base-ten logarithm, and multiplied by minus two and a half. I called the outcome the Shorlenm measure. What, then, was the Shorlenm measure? 0.03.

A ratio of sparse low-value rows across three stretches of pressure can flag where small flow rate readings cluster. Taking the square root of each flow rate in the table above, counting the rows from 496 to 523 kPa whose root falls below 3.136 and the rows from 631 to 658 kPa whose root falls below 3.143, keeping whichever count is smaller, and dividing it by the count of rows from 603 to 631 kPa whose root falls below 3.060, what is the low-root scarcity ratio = 2.50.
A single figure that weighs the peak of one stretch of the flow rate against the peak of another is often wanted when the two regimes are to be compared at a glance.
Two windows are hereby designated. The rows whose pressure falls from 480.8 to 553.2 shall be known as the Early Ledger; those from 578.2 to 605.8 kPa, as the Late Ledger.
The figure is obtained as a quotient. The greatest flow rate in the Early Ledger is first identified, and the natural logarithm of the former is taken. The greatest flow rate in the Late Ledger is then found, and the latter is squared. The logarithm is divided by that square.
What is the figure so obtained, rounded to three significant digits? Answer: 0.0224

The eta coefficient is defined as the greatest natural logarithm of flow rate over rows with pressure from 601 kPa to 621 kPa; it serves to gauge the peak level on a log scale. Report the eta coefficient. 2.32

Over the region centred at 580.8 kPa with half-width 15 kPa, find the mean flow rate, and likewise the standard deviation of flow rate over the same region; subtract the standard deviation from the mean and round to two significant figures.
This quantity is 8.9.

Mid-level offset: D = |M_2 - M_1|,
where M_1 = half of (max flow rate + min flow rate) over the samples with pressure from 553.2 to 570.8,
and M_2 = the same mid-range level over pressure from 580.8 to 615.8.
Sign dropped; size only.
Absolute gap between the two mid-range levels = 0.18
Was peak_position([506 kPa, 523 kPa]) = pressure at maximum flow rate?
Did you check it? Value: 514.5 kPa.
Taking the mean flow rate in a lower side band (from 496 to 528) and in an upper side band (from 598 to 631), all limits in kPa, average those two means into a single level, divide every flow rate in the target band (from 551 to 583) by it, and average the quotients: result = 0.98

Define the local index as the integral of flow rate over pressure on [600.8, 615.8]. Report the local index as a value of 142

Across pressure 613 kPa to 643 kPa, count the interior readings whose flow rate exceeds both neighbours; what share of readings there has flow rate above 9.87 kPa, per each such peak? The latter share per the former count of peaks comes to 0.17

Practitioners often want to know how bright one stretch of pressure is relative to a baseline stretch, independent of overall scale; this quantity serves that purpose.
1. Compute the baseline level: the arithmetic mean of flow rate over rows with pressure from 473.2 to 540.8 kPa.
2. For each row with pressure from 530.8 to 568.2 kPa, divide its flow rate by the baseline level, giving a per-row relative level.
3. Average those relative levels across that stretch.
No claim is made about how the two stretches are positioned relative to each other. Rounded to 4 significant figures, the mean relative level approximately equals 1.030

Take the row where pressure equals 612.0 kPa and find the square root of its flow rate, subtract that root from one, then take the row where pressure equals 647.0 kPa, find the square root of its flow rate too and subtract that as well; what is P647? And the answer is -5.26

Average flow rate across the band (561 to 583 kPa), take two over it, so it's 0.213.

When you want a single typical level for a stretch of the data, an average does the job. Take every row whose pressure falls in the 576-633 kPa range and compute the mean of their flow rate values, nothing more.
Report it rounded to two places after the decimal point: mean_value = 9.53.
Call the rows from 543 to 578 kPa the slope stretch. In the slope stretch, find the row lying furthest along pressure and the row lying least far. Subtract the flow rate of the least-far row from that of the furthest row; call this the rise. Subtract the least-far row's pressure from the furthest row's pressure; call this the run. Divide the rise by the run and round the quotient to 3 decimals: 0.001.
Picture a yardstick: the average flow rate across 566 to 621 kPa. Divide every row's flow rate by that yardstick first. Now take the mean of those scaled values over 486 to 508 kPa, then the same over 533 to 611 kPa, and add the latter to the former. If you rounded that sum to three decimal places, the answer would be 2.012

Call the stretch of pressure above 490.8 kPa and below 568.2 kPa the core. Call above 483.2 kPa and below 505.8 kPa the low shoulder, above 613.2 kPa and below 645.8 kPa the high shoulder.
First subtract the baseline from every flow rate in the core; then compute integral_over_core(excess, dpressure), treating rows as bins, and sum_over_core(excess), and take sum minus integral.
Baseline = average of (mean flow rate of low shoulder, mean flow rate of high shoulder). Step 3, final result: -10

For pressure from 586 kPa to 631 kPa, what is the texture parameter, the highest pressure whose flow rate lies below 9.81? 624.5 kPa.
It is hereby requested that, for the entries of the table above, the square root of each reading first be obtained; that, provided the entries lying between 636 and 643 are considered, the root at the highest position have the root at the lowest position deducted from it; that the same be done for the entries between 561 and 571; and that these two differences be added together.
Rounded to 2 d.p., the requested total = -0.38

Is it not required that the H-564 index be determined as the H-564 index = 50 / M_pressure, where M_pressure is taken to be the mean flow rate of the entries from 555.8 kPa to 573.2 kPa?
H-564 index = 5.18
